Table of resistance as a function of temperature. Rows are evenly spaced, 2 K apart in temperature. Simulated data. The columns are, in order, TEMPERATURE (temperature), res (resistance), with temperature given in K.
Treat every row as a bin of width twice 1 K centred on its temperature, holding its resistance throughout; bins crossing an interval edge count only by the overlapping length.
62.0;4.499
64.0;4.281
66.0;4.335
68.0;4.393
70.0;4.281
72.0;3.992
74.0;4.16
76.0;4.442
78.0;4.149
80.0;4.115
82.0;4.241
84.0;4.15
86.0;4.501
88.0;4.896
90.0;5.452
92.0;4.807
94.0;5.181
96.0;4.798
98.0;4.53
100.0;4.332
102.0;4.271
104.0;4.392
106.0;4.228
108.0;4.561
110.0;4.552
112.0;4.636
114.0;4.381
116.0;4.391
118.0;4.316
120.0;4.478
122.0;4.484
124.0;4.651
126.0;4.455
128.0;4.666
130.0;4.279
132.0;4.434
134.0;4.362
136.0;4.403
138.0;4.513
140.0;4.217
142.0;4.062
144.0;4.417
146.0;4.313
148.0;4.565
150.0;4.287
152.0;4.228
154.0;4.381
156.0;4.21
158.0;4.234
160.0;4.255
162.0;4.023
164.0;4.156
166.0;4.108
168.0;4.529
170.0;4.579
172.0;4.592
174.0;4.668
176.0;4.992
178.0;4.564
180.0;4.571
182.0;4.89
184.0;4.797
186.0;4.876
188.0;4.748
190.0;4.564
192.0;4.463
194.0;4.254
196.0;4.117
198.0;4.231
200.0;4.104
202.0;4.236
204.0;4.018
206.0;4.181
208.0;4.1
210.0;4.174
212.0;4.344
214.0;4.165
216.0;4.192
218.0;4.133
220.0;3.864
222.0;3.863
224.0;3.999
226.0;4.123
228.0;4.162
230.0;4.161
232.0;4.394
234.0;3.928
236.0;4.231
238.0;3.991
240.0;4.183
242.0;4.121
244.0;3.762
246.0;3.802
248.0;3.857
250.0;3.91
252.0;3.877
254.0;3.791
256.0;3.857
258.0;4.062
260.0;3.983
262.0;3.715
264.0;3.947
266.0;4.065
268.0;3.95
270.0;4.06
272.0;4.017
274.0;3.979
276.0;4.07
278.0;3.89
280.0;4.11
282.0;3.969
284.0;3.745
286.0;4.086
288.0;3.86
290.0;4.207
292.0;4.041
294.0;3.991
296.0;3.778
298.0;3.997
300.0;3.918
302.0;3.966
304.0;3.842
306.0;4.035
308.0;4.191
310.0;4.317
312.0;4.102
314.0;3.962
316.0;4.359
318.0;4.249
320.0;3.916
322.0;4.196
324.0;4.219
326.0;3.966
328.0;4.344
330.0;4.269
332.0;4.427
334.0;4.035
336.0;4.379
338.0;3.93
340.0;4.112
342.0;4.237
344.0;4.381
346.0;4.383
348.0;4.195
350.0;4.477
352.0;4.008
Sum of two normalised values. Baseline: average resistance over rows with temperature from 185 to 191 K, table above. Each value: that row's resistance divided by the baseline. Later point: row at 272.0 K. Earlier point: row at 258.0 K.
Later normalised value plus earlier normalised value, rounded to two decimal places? 1.71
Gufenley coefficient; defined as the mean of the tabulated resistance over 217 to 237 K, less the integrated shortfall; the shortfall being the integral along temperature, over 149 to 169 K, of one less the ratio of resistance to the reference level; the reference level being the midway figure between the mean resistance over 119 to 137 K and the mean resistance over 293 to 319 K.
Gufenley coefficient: 4.0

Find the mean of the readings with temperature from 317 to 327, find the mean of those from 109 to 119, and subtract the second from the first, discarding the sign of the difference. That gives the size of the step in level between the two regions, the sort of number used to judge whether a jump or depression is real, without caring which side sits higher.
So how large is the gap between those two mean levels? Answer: 0.35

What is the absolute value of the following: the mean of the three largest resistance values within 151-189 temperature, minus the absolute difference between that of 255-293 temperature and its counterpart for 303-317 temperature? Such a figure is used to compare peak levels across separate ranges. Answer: 4.76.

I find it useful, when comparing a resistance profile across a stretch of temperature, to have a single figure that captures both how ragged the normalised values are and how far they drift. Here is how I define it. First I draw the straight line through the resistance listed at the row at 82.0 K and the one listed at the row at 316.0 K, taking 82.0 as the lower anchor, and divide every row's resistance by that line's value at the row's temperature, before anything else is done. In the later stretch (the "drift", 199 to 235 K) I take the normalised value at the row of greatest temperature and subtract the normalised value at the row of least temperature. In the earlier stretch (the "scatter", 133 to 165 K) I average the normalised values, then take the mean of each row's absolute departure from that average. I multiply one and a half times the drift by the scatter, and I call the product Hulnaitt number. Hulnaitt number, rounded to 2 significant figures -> -0.0019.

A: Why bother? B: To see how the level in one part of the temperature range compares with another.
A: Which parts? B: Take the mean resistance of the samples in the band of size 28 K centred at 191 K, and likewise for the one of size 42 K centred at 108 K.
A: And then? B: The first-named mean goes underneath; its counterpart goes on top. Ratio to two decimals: 1.03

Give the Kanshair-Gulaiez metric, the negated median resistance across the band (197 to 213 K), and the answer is -4.2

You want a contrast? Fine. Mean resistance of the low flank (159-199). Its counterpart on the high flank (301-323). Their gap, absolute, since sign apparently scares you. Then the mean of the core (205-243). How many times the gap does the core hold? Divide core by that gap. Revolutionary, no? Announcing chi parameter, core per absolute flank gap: 10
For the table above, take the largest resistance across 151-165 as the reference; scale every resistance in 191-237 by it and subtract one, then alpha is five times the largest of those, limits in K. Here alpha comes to 0.1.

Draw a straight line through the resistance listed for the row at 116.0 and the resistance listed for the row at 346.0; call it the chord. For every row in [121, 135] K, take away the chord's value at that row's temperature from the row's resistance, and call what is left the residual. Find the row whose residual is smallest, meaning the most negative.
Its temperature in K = 130.0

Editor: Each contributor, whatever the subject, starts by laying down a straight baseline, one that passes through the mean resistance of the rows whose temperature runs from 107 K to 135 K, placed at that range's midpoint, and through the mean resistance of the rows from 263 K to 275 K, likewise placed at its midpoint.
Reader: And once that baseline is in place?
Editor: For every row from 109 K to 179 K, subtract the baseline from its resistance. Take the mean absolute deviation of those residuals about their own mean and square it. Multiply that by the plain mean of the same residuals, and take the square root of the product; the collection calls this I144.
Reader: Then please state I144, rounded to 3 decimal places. 0.016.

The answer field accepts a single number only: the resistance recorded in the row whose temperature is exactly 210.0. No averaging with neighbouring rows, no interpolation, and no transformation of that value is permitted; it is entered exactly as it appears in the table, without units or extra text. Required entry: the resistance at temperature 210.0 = 4.174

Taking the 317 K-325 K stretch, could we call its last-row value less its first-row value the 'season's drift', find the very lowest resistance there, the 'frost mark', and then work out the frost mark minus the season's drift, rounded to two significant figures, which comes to 3.9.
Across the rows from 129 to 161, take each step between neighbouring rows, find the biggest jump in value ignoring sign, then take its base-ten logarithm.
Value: -0.450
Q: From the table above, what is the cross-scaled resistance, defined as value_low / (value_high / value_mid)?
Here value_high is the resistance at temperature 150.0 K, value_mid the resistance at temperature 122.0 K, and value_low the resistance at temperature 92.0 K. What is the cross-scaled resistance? 5.0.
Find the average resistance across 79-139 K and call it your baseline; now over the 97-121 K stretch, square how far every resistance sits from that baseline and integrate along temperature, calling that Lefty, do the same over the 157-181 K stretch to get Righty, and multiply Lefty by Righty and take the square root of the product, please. 1.0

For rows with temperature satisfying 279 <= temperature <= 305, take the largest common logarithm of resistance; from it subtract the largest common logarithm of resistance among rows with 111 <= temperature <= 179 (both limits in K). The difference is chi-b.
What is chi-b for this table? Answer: -0.074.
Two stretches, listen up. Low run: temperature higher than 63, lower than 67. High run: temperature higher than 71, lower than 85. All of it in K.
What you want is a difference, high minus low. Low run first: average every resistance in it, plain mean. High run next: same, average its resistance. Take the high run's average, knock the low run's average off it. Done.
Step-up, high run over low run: -0.13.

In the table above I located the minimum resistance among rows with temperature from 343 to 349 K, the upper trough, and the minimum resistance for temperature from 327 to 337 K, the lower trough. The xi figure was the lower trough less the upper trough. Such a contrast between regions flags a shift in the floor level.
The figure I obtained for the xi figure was -0.16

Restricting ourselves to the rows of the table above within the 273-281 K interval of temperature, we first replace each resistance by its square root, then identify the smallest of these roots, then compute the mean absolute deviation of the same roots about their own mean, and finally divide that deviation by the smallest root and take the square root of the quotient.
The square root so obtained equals 0.099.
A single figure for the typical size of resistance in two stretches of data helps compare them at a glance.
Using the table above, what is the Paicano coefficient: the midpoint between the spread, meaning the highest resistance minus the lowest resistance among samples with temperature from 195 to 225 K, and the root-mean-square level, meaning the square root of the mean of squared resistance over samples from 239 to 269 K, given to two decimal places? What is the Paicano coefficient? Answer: 2.20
